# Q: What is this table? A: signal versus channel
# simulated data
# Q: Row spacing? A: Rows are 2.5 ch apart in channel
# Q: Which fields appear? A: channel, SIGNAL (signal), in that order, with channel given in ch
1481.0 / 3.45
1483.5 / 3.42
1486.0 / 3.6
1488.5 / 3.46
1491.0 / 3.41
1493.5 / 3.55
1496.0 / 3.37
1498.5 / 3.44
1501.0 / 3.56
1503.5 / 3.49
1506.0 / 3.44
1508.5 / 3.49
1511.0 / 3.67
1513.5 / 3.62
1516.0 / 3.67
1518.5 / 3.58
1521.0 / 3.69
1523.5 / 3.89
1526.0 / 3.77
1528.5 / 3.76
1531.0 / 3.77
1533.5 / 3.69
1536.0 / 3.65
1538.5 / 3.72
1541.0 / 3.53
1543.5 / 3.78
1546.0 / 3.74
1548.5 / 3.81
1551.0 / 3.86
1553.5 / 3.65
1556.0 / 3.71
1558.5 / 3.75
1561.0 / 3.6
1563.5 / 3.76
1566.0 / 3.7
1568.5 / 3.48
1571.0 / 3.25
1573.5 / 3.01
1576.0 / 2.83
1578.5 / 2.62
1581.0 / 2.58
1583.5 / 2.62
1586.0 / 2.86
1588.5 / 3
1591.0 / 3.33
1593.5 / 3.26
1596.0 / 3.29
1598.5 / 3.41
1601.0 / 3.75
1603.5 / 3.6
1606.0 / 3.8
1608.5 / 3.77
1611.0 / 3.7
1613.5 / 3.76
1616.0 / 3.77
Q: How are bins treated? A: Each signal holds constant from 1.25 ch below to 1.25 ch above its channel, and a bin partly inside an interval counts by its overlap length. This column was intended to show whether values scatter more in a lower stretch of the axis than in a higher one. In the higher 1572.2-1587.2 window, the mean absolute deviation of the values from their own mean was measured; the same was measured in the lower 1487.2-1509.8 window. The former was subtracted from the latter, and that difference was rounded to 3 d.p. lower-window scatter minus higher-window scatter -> -0.098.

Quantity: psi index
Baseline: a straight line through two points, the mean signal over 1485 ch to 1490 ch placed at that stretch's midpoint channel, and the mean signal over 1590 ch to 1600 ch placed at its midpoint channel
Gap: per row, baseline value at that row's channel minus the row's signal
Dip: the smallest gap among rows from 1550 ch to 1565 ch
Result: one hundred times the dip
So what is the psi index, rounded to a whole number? -45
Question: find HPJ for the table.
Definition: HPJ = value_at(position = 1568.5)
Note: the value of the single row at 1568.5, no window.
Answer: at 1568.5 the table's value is 3.48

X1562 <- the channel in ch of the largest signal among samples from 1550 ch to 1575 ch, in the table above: 1551.0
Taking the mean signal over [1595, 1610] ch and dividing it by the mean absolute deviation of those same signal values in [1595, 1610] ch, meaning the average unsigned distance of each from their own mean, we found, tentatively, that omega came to 21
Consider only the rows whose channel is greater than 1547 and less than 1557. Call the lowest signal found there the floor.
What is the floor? 3.65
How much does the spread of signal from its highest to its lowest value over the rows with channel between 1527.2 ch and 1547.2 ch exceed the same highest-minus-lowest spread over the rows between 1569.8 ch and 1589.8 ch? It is -0.42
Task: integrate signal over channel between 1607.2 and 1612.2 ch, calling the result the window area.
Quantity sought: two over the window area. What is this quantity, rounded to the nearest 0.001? 0.107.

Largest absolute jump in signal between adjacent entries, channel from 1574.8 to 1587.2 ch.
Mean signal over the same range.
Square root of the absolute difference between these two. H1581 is 1.57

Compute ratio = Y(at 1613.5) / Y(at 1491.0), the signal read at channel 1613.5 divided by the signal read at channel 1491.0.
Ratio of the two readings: 1.10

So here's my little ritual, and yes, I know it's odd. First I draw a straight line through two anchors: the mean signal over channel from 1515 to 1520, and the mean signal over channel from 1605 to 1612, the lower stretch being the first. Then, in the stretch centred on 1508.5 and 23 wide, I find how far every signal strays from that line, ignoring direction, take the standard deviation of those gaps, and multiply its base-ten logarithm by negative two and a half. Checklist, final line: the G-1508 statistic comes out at 3.1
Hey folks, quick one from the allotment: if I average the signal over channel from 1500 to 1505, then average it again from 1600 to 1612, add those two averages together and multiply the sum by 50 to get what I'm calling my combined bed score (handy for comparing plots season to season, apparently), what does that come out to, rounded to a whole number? 362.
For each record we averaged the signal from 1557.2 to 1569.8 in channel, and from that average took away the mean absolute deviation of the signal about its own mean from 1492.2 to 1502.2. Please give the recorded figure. 3.58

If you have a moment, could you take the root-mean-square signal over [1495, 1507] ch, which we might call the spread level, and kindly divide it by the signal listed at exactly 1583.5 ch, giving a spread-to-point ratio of 1.3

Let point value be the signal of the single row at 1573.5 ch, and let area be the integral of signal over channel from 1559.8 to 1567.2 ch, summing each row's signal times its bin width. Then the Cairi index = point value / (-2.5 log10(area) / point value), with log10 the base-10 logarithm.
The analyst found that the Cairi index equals -2.5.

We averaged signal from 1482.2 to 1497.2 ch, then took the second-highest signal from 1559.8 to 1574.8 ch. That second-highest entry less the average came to 0.23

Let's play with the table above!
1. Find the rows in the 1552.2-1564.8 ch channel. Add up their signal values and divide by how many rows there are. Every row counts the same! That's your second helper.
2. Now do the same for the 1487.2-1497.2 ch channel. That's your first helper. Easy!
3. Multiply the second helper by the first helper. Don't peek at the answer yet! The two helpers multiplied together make 12.7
